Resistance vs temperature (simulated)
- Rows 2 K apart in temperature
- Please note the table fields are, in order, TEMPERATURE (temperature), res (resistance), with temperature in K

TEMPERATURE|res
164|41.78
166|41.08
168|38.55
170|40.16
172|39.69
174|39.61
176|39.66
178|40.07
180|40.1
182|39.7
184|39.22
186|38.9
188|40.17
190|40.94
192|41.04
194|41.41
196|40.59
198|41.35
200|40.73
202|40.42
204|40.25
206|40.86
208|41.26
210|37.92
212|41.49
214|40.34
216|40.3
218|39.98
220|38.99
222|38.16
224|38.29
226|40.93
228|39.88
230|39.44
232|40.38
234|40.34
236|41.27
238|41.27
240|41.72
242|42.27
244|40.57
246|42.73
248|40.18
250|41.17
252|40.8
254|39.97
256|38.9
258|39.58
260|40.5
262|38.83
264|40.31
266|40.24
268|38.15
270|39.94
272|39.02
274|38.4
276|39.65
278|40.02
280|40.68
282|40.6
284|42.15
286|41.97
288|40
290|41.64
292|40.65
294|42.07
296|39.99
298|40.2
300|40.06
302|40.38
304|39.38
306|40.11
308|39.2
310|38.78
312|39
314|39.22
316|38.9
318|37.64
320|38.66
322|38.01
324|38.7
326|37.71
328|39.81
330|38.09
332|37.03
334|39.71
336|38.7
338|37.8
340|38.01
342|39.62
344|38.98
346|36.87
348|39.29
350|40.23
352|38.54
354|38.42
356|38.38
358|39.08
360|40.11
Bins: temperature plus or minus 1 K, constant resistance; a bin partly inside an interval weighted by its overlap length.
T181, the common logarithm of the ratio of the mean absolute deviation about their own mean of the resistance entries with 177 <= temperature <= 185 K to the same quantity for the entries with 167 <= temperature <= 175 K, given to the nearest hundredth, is -0.18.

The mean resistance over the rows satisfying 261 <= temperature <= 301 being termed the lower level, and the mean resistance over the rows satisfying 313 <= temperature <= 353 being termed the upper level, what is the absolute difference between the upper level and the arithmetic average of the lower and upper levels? 0.83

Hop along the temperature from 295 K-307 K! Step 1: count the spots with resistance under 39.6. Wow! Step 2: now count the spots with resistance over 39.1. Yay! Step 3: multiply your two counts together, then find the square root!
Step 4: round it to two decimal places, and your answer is 2.45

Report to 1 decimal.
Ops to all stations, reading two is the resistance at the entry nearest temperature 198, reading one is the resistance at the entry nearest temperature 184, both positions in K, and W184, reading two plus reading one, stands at 80.6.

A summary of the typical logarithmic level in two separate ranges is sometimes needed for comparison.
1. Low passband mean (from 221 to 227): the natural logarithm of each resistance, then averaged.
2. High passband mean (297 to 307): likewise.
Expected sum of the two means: 7.36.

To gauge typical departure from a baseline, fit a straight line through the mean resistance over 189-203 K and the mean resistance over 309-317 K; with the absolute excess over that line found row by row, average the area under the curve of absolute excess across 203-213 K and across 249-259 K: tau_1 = 8.1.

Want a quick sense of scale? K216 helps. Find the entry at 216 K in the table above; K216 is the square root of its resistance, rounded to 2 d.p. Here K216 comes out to 6.35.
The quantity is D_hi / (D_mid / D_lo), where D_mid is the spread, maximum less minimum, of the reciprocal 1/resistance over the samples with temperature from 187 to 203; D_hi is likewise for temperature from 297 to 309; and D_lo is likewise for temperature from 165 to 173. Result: 0.0016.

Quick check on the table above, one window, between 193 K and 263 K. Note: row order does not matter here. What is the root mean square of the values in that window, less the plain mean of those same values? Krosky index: 0.015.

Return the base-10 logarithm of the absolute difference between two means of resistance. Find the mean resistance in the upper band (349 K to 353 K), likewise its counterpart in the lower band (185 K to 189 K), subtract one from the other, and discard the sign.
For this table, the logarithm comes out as -0.82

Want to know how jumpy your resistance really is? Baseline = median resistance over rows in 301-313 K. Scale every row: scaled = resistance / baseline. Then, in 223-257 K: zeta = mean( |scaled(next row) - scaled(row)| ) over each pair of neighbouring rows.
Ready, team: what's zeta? 0.0266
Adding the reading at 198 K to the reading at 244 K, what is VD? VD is 81.9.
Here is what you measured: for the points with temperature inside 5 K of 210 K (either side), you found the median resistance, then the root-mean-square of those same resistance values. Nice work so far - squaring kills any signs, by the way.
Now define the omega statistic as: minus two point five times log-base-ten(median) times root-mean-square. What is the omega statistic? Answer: -163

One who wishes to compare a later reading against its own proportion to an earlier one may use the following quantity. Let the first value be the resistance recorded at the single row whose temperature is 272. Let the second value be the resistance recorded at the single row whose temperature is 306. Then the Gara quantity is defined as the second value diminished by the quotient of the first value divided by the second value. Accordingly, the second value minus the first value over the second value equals 39.1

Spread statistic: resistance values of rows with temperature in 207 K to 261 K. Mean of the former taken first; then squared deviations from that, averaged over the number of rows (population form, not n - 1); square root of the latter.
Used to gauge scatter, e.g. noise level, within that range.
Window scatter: 1.17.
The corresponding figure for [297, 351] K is 0.97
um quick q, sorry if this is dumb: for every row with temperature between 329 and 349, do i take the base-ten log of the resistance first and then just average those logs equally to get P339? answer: 1.58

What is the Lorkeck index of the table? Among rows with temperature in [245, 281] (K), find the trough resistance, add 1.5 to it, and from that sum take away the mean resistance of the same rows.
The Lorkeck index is -0.3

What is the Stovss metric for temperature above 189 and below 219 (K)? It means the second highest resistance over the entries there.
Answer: 41.41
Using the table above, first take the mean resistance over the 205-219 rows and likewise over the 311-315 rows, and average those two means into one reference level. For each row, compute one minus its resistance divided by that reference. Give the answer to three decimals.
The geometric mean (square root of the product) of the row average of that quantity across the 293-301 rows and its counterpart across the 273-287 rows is 0.021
